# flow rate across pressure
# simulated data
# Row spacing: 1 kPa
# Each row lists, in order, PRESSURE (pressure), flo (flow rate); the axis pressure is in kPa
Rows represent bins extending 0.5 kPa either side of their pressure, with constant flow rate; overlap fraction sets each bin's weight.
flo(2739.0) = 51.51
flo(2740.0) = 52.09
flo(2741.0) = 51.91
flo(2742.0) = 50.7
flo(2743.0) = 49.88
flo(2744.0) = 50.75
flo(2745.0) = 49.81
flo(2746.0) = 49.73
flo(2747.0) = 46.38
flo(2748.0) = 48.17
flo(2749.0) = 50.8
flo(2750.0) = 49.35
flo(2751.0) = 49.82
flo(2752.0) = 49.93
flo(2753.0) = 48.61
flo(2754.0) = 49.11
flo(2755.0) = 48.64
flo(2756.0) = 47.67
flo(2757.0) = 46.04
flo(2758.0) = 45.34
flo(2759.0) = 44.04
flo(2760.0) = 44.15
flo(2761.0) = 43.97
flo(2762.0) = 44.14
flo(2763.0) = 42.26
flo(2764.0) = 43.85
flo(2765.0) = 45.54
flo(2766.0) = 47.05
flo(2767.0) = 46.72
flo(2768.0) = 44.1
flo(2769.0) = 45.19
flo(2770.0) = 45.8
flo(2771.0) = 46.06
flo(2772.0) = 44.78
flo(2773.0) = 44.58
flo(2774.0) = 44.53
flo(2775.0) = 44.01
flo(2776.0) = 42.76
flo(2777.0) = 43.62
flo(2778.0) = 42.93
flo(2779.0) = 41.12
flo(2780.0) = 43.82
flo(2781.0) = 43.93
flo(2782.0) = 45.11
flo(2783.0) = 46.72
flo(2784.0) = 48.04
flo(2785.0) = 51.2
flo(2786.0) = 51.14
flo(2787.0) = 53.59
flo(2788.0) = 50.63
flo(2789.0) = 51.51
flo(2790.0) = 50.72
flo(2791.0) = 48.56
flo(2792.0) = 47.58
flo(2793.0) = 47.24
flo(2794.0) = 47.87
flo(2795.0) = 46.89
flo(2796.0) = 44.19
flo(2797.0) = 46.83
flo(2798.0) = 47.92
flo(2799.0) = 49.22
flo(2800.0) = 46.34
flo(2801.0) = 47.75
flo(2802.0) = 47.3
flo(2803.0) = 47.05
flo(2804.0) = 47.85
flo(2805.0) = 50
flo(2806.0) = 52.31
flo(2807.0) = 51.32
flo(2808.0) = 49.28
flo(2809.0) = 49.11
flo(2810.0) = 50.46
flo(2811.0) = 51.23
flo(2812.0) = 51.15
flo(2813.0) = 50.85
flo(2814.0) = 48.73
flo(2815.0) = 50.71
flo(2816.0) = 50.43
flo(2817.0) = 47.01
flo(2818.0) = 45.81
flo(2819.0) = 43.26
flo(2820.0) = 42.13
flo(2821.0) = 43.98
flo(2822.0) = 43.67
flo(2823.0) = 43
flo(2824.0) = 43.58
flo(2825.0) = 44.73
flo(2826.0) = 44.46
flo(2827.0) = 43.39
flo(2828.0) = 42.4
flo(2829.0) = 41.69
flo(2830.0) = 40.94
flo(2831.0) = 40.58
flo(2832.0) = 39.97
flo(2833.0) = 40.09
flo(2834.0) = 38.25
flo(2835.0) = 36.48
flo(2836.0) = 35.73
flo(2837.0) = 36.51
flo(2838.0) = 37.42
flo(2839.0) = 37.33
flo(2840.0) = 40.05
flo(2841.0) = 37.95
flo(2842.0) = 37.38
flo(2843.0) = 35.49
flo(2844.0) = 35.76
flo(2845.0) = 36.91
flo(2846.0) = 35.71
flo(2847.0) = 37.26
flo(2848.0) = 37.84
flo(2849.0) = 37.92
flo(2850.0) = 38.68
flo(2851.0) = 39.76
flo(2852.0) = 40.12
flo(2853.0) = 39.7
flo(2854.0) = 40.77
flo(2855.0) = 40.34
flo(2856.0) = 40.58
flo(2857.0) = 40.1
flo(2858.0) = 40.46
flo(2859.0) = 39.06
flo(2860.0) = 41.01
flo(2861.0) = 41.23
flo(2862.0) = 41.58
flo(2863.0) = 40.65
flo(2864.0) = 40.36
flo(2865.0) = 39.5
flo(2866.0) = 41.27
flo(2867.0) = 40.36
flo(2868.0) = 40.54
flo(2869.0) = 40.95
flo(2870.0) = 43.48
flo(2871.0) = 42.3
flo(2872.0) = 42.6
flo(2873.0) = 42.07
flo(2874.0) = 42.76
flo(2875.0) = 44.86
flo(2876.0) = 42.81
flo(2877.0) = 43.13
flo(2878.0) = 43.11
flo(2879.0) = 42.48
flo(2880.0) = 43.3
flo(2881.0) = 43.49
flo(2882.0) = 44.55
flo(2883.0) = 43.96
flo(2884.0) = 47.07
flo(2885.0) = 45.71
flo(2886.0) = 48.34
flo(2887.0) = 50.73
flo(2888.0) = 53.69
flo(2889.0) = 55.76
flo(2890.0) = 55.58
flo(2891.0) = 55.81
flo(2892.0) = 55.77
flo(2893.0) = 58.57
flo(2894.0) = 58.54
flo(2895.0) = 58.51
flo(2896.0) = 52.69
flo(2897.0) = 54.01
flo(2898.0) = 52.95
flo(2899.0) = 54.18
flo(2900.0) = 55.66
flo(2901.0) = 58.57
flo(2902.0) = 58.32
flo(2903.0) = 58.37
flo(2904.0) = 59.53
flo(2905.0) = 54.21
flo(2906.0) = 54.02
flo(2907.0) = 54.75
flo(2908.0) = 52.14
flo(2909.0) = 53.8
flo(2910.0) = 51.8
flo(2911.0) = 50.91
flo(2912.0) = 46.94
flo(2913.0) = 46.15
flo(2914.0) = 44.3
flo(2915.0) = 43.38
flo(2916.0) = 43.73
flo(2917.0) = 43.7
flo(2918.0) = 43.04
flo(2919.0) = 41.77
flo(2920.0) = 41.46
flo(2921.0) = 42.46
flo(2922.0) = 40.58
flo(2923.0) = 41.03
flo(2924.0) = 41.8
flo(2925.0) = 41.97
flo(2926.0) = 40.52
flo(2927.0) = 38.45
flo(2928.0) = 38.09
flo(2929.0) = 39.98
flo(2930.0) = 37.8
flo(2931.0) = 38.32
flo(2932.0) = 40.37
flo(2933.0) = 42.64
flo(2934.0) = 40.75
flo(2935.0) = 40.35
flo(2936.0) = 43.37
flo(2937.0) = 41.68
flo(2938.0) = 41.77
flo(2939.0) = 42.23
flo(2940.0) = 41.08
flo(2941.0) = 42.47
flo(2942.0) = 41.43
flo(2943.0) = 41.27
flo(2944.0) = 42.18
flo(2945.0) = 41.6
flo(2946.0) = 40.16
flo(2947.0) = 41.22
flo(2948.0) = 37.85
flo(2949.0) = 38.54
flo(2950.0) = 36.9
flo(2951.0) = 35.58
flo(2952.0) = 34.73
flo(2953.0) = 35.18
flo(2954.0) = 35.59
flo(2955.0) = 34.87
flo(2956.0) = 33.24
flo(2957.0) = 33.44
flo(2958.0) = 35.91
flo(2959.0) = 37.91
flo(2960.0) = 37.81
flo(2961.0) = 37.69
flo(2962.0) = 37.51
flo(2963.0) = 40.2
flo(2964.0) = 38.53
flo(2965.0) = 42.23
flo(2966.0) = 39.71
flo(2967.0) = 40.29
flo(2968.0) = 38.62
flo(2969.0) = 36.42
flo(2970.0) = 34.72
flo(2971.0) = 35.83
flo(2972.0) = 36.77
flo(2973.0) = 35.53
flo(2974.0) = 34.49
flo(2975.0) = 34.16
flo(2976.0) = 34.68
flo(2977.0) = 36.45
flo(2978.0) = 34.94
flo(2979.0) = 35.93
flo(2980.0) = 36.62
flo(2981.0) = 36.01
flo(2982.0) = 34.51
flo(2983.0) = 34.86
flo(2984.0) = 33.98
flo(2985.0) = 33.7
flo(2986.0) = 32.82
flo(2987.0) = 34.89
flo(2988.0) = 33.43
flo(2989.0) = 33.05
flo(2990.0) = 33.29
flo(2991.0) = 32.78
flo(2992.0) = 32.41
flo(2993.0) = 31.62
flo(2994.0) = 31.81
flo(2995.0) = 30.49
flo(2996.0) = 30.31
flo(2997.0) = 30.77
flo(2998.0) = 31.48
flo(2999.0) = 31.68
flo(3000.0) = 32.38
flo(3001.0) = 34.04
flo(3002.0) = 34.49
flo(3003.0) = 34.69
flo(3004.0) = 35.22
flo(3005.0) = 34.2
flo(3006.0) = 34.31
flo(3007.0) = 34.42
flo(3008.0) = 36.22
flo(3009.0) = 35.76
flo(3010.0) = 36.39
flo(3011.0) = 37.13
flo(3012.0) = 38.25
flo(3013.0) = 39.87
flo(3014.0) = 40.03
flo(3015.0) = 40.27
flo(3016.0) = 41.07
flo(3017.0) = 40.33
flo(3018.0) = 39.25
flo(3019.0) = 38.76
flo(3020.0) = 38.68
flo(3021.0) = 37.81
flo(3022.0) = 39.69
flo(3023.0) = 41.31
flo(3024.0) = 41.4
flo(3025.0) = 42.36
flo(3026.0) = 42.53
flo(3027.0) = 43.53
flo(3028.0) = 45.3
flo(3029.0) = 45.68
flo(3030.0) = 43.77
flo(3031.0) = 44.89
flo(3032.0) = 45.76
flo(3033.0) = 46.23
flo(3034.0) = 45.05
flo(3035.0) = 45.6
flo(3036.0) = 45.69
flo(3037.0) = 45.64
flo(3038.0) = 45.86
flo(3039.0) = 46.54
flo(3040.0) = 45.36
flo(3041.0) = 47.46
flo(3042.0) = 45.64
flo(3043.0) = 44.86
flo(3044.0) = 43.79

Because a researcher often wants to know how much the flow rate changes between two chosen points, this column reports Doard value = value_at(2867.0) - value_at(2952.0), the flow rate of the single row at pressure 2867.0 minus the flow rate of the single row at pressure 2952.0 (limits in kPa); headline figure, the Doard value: 5.6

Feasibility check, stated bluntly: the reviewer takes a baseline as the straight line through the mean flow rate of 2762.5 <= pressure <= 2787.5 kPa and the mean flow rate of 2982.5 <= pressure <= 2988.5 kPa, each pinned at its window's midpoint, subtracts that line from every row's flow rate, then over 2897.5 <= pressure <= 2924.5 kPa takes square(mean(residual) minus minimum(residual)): 65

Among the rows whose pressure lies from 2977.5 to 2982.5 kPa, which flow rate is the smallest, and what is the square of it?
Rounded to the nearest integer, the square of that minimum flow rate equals 1191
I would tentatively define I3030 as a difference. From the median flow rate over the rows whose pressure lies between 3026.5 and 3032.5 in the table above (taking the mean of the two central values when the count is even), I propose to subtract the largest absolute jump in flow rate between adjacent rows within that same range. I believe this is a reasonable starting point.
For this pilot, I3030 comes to 43.2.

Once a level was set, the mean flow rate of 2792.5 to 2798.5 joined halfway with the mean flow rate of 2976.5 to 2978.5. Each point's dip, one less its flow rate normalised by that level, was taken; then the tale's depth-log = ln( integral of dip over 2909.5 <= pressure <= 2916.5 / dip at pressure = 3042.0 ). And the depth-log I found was 2.2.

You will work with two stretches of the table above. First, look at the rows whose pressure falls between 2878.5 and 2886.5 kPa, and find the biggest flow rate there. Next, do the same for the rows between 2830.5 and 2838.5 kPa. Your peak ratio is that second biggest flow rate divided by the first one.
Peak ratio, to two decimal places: 0.84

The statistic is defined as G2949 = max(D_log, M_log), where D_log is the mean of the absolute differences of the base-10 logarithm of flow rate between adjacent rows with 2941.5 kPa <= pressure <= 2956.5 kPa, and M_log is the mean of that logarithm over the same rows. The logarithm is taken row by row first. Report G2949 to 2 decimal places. 1.58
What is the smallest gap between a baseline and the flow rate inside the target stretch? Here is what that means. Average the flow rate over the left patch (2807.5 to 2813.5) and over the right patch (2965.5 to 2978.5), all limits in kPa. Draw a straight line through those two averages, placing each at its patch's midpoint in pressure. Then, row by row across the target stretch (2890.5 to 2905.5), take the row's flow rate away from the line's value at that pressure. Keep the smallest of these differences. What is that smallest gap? -17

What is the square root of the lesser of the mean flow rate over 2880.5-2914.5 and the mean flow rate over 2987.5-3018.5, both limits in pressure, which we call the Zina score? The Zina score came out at 5.91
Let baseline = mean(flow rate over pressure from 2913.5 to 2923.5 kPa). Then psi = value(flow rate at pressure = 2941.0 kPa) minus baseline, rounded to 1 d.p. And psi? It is -0.1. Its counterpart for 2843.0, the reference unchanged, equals -7.1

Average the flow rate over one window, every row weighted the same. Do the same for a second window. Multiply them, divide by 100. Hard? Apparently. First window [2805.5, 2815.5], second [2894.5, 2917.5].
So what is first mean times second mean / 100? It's 26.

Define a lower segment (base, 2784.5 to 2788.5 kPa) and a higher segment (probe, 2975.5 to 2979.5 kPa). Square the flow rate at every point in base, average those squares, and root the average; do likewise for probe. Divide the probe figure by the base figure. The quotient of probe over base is 0.69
